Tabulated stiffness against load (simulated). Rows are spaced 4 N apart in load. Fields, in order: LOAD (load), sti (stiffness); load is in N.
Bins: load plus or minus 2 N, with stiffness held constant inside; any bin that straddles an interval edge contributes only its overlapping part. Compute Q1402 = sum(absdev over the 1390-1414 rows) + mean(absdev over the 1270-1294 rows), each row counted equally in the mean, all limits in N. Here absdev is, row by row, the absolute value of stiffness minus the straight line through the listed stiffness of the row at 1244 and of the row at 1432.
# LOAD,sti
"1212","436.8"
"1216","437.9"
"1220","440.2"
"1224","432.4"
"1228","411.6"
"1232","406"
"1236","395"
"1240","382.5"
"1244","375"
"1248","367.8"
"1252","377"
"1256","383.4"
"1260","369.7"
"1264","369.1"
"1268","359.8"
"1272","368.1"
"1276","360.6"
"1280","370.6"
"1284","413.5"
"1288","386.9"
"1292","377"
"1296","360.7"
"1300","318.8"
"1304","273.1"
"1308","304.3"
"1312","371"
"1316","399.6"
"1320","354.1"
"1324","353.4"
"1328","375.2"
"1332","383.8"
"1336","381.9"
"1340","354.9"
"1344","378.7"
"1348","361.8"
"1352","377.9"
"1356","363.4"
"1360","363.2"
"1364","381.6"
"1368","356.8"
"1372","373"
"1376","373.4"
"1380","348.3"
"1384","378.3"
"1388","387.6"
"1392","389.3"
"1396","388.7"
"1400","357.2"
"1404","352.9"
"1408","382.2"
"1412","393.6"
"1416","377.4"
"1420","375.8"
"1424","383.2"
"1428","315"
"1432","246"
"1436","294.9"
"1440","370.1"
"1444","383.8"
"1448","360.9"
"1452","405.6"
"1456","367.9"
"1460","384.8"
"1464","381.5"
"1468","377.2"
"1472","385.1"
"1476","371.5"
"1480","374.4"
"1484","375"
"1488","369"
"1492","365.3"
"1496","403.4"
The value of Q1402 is 695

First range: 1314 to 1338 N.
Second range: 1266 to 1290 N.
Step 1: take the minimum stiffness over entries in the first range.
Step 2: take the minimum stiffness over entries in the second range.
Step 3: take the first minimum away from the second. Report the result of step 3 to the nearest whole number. 6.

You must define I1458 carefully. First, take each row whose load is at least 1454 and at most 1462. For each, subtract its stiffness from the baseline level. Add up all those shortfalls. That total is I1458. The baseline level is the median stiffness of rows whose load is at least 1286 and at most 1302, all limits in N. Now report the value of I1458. -15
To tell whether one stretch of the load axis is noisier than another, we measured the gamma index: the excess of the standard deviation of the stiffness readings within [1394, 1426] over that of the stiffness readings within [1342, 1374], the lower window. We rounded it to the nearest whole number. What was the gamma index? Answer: 5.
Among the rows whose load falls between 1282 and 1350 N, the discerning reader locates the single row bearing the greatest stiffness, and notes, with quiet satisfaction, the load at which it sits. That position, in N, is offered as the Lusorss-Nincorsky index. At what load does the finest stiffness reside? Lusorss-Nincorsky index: 1284 N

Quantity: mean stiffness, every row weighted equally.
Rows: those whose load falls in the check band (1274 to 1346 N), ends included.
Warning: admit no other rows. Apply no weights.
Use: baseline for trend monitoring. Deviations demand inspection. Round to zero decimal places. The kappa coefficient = 362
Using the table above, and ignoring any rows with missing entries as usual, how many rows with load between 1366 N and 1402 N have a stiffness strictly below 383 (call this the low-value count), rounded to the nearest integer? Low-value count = 6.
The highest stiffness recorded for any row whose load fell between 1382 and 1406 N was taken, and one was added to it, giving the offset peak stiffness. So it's 390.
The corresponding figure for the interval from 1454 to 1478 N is 386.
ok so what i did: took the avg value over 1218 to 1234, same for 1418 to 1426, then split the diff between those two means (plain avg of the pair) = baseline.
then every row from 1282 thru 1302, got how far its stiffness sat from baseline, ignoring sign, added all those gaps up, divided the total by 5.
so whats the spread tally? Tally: 35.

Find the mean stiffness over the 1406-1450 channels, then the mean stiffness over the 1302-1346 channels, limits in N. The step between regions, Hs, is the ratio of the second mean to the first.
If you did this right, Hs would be 1.01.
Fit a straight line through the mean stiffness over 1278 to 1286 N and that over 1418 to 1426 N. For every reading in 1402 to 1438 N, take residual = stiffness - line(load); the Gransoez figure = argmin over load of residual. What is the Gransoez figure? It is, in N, 1432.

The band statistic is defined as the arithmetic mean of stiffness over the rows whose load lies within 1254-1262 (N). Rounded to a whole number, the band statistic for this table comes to 377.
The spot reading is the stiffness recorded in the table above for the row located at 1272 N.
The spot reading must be 368.1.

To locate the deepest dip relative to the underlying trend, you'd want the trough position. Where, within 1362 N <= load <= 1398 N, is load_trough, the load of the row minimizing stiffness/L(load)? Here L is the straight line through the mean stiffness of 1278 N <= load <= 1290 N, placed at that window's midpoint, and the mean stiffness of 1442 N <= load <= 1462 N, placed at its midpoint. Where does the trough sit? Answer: 1380 N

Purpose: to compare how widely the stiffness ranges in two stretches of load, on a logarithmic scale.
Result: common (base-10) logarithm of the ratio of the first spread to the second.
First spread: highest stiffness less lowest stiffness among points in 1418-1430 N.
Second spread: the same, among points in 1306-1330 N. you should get -0.15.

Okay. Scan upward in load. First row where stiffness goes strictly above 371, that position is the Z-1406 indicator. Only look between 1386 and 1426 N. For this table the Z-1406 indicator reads 1388 N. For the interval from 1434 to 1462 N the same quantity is 1444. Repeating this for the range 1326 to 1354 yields 1328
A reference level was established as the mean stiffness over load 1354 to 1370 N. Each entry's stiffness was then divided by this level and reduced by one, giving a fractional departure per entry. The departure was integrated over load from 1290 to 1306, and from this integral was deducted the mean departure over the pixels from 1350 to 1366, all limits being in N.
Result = -1.5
